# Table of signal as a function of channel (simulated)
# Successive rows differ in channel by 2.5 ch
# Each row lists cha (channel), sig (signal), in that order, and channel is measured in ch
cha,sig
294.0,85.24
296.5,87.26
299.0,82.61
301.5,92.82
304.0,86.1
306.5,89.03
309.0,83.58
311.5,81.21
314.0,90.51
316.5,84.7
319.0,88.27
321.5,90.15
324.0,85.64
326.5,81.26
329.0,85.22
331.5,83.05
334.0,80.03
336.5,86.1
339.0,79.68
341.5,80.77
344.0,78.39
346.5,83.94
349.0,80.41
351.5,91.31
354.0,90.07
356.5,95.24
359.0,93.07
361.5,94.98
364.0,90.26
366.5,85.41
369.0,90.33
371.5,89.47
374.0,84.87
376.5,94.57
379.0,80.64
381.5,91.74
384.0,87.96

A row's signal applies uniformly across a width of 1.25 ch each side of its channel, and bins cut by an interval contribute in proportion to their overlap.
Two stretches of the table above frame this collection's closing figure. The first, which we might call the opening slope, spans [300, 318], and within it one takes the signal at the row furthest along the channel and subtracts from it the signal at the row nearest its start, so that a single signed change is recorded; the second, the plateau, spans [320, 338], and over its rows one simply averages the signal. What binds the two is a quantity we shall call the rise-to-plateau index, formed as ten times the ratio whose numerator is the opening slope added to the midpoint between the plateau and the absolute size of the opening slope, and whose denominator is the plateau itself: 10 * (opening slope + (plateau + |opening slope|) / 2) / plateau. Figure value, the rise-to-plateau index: 4.52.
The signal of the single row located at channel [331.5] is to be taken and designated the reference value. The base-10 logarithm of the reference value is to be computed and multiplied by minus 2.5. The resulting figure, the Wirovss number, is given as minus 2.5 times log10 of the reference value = -4.80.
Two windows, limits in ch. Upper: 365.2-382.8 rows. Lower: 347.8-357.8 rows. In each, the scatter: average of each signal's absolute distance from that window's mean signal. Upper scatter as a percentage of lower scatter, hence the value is 87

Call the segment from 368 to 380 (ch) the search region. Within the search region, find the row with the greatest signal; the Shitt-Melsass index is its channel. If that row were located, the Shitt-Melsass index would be 376.5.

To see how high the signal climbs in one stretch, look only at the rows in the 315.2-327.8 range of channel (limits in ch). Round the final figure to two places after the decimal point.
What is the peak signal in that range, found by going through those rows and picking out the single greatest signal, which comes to 90.15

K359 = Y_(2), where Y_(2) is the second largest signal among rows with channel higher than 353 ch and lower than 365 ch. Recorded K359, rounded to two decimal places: 94.98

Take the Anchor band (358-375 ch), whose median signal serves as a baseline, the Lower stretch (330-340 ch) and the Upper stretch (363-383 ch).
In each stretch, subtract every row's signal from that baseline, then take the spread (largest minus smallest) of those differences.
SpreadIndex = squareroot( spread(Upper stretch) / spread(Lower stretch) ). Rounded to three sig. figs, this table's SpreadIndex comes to 1.47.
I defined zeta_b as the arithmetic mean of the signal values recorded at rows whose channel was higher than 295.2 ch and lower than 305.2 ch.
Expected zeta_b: 87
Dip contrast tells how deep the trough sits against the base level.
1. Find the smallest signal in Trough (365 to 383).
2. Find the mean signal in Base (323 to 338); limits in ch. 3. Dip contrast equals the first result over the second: 0.97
